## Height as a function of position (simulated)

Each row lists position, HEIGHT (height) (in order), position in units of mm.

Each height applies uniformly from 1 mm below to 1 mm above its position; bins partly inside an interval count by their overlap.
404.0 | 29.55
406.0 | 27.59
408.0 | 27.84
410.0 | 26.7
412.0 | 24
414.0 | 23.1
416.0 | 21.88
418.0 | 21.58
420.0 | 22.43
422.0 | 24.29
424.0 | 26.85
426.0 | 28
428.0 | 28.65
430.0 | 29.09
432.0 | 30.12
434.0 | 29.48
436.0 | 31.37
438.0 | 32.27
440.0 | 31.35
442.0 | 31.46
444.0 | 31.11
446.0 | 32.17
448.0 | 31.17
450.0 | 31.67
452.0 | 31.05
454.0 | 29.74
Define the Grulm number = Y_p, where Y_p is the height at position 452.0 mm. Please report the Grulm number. 31.05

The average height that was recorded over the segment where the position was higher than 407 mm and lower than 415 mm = 25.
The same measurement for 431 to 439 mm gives 31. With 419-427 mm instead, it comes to 25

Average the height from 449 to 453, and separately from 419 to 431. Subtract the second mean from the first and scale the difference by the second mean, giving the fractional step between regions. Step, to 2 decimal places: 0.18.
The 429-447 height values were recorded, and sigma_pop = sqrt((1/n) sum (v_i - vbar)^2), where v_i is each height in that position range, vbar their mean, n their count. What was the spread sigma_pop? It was 1.1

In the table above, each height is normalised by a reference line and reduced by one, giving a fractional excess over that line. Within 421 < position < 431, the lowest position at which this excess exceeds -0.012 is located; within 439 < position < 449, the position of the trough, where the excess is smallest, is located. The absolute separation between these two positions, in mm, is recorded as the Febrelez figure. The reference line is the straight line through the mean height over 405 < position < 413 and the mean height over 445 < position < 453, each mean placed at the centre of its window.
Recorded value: 20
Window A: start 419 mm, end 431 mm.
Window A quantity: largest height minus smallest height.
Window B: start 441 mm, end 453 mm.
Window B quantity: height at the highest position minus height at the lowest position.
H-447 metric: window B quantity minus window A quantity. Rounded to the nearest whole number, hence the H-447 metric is -7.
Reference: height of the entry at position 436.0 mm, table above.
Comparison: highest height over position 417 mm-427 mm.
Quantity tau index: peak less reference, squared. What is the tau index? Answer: 11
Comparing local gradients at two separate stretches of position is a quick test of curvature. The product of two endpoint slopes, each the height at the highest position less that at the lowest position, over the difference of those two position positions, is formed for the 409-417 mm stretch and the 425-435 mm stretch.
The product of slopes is -0.15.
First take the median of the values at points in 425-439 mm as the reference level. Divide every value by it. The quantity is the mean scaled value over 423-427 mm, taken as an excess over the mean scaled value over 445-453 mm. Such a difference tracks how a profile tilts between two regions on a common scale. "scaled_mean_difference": -0.14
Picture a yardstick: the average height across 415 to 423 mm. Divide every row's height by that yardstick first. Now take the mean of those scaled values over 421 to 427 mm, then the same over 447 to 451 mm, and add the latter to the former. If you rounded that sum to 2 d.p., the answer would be 2.56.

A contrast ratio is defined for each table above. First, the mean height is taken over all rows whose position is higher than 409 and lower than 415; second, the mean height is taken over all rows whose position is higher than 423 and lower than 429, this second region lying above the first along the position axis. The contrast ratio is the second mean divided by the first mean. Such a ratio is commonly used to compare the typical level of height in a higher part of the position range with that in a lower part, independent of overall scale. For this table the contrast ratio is 1.13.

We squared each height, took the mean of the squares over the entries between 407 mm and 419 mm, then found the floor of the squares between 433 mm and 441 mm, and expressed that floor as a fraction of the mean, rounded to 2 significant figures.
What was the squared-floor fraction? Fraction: 1.5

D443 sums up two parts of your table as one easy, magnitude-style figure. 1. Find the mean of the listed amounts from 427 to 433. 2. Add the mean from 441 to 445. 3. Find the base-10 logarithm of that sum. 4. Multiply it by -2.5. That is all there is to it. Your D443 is -4.46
